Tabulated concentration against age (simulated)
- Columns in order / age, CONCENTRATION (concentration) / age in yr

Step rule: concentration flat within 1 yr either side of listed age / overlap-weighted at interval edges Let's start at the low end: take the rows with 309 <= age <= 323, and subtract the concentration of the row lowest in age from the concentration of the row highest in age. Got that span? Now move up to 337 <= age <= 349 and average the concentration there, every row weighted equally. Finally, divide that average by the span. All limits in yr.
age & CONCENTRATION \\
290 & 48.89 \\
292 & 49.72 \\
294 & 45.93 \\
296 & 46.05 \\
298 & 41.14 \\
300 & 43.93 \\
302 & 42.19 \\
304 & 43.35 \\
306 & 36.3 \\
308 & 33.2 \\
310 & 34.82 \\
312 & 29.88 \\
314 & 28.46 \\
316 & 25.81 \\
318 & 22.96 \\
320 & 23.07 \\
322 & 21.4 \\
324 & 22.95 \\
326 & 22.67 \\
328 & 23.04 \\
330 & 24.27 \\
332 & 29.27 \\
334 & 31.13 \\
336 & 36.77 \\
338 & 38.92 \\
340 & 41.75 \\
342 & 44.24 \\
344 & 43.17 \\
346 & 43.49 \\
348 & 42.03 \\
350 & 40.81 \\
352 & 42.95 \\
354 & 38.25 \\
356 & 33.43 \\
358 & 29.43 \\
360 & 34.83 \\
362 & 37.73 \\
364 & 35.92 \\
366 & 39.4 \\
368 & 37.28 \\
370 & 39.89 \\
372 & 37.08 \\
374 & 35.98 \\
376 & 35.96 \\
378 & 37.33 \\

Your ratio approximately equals -3.1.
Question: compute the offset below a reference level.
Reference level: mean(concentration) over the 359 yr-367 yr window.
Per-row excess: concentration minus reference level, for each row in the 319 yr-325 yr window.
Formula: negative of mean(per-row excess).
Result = 14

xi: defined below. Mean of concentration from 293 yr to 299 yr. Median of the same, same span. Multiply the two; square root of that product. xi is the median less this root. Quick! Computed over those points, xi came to 0.79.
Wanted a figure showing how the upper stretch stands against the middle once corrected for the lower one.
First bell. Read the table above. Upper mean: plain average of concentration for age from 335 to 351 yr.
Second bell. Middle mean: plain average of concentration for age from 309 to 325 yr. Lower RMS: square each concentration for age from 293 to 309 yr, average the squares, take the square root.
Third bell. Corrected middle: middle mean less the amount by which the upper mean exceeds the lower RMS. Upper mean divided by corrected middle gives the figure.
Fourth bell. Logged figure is 1.6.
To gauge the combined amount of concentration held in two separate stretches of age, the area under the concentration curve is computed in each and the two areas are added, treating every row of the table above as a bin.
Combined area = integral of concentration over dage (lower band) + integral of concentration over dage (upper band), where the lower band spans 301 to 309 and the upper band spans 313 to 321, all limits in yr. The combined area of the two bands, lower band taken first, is 511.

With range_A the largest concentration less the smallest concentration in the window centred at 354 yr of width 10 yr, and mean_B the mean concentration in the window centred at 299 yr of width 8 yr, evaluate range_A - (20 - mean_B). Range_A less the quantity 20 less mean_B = 37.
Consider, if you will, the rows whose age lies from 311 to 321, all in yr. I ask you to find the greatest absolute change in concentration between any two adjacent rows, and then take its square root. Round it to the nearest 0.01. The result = 1.69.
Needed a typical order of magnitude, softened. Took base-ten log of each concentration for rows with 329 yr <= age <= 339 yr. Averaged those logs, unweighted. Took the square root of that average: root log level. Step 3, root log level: 1.22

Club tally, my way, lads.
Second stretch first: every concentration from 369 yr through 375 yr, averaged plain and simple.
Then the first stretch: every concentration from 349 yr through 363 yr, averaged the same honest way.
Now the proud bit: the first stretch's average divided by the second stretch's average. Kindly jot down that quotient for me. 1.0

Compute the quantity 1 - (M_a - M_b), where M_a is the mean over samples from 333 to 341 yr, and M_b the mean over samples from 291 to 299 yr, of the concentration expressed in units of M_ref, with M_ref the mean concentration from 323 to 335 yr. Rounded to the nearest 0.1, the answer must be 1.3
